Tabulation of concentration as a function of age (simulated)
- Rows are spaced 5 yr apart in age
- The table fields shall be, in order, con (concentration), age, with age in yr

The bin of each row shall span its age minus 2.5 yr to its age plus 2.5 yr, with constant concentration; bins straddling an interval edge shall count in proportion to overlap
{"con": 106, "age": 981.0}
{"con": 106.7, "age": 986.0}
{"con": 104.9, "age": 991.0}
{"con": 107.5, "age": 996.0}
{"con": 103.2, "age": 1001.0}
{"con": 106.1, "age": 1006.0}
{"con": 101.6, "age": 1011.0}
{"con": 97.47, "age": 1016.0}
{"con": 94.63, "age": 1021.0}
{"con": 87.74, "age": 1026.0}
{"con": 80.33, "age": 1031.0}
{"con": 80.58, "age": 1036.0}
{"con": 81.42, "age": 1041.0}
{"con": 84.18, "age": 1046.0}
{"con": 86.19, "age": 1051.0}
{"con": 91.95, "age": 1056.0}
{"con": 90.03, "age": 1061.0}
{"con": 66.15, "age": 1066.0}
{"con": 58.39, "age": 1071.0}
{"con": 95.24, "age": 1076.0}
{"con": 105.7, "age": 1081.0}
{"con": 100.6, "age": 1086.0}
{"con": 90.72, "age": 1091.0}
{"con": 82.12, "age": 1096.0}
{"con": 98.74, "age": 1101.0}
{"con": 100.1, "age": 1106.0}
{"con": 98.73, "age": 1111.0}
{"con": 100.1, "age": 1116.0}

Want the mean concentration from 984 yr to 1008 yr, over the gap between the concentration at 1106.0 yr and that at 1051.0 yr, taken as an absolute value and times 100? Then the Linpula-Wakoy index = 760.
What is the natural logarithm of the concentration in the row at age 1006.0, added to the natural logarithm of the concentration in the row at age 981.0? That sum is 9.33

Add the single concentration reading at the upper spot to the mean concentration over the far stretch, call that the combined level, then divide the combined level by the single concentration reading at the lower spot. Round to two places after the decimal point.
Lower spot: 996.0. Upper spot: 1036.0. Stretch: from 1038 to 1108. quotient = 1.57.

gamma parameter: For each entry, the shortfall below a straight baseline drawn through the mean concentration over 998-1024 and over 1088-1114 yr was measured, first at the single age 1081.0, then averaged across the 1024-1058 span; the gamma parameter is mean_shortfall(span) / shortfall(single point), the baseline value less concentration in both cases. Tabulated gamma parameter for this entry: -1.4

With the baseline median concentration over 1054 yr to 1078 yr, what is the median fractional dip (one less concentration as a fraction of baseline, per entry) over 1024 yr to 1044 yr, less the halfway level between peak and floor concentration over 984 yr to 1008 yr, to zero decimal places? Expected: -105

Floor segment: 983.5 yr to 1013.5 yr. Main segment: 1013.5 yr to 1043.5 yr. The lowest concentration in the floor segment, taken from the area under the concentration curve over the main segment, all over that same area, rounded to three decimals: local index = 0.961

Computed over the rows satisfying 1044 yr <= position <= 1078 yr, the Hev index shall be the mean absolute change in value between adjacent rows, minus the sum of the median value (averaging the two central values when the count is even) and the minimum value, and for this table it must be -132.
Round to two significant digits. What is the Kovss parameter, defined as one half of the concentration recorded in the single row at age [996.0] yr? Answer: 54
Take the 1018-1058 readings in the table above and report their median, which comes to 85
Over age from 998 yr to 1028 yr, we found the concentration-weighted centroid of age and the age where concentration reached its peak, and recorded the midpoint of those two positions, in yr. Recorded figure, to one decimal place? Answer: 1009.5 yr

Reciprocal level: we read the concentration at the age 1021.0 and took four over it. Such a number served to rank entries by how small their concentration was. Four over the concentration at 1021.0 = 0.0423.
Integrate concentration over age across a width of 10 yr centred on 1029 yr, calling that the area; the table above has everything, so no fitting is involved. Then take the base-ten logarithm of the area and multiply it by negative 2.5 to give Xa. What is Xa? -7.31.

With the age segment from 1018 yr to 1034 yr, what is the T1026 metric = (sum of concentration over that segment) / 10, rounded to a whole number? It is 26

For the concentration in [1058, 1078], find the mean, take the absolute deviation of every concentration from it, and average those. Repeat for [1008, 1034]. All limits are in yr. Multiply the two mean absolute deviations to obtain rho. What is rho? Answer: 101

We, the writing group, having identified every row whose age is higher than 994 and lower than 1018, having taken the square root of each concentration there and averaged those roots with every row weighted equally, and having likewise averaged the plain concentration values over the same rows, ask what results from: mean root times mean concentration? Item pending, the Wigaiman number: 1048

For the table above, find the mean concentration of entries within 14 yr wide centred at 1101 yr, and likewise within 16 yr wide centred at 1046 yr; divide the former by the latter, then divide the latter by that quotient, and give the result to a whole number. 75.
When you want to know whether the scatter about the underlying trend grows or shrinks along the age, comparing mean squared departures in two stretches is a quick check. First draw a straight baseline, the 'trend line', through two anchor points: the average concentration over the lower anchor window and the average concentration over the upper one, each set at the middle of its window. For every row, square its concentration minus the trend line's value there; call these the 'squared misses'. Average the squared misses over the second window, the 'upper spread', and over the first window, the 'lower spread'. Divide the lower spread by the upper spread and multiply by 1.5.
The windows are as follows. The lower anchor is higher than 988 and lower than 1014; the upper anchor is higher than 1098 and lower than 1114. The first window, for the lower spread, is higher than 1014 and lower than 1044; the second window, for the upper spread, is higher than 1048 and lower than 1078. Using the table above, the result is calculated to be 0.8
